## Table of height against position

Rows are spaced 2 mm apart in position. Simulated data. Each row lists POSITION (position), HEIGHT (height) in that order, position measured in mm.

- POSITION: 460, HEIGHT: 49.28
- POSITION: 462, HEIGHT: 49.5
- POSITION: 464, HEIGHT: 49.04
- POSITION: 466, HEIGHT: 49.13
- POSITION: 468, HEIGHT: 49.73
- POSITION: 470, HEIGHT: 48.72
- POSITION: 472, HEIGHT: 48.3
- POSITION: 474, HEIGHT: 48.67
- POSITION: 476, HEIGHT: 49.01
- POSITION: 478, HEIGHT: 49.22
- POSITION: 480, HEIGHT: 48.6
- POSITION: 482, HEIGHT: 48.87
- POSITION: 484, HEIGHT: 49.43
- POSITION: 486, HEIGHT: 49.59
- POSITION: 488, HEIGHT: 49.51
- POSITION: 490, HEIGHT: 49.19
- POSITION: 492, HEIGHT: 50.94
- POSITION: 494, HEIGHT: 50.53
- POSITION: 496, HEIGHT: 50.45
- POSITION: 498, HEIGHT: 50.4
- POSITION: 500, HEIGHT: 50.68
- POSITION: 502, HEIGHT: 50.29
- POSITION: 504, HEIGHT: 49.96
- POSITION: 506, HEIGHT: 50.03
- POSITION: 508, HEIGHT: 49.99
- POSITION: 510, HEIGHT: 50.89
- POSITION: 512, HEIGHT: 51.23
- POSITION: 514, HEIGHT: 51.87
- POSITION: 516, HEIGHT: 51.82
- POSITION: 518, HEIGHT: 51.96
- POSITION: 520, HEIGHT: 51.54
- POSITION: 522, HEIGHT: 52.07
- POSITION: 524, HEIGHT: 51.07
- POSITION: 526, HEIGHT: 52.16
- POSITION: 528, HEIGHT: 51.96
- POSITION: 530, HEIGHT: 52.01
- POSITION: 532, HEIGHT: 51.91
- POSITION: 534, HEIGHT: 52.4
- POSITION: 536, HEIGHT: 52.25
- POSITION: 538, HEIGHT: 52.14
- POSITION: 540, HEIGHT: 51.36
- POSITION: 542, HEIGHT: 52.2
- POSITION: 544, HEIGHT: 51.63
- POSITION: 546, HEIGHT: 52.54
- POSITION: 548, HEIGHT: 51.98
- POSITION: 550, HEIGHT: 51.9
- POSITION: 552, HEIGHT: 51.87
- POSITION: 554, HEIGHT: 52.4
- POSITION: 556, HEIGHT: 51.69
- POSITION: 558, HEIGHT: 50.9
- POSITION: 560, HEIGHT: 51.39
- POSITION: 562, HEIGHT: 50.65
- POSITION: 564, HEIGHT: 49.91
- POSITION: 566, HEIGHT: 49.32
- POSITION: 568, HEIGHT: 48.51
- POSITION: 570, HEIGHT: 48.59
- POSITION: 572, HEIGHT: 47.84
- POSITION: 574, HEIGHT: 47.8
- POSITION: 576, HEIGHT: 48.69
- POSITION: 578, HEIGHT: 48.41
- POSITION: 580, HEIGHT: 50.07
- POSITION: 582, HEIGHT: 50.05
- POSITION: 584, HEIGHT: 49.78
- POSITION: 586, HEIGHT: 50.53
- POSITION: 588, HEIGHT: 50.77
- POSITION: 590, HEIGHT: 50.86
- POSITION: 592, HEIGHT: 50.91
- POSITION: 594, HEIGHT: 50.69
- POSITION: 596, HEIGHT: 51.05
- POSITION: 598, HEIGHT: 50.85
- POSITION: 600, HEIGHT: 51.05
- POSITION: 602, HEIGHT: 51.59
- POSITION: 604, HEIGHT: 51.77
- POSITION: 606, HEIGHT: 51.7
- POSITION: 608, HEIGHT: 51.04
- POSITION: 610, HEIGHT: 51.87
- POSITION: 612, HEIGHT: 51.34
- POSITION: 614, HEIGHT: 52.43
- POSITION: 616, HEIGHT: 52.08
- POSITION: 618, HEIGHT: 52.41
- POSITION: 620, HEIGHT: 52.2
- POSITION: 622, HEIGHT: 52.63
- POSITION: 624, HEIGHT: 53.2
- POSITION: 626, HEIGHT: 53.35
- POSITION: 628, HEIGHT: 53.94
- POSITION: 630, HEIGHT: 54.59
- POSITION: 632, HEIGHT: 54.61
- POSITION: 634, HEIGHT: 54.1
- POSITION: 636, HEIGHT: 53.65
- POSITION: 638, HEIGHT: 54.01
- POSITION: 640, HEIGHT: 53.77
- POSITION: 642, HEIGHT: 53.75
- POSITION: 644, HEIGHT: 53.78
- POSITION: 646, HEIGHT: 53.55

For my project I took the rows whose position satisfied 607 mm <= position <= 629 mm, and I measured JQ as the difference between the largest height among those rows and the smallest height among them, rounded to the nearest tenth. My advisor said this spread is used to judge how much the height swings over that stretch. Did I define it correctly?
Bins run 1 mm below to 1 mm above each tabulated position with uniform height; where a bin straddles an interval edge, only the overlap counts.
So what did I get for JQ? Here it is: 2.9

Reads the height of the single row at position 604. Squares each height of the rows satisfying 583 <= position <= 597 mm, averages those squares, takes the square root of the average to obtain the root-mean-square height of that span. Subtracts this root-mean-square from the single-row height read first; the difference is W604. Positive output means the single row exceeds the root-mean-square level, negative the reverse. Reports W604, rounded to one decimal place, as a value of 1.1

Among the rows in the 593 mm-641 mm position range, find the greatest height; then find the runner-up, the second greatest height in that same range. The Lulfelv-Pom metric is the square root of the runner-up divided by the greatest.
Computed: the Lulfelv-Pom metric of 1.000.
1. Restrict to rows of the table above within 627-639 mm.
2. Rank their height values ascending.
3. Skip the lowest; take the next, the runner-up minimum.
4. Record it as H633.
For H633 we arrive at 53.94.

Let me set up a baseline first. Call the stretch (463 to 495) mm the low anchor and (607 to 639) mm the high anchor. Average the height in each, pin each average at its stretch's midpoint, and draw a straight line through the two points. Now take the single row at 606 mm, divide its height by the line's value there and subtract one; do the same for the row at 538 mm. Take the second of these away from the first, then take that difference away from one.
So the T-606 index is 1.04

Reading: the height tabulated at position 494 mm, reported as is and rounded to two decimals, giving 50.53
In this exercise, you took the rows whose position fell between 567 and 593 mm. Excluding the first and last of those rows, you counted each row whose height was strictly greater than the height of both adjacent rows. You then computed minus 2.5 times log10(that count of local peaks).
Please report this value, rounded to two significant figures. -1.2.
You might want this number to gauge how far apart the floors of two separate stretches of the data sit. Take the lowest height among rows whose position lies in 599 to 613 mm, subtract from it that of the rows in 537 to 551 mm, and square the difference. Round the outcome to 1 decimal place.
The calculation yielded 0.1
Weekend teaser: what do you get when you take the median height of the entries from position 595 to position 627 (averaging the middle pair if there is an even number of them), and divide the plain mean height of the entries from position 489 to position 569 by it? 0.99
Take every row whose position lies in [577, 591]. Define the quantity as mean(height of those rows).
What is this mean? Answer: 50.1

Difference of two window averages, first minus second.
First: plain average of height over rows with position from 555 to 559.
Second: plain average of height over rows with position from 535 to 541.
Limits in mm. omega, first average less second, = -0.6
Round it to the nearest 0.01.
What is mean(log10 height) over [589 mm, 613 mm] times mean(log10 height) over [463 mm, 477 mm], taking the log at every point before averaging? 2.89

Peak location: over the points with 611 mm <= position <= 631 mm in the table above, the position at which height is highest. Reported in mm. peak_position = 630 mm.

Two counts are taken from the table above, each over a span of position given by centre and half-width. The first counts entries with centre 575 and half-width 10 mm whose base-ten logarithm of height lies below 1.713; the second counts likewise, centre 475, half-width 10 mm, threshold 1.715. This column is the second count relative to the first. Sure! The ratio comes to 1.0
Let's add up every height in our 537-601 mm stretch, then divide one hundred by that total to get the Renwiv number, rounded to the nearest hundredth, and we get 0.06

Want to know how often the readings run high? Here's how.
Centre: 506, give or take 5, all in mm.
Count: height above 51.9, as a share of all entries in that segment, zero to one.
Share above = 0.0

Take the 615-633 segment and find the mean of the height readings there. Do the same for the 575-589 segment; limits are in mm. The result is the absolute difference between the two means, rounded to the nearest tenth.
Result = 3.5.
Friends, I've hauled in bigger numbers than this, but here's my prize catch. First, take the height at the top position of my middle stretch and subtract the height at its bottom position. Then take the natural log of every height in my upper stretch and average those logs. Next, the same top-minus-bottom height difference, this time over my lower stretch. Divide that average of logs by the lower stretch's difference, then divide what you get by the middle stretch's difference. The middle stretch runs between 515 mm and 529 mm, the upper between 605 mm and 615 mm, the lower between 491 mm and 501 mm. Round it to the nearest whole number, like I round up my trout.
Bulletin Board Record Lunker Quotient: -108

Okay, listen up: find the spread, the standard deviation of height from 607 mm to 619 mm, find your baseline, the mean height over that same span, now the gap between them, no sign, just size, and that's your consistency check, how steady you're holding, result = 51.3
